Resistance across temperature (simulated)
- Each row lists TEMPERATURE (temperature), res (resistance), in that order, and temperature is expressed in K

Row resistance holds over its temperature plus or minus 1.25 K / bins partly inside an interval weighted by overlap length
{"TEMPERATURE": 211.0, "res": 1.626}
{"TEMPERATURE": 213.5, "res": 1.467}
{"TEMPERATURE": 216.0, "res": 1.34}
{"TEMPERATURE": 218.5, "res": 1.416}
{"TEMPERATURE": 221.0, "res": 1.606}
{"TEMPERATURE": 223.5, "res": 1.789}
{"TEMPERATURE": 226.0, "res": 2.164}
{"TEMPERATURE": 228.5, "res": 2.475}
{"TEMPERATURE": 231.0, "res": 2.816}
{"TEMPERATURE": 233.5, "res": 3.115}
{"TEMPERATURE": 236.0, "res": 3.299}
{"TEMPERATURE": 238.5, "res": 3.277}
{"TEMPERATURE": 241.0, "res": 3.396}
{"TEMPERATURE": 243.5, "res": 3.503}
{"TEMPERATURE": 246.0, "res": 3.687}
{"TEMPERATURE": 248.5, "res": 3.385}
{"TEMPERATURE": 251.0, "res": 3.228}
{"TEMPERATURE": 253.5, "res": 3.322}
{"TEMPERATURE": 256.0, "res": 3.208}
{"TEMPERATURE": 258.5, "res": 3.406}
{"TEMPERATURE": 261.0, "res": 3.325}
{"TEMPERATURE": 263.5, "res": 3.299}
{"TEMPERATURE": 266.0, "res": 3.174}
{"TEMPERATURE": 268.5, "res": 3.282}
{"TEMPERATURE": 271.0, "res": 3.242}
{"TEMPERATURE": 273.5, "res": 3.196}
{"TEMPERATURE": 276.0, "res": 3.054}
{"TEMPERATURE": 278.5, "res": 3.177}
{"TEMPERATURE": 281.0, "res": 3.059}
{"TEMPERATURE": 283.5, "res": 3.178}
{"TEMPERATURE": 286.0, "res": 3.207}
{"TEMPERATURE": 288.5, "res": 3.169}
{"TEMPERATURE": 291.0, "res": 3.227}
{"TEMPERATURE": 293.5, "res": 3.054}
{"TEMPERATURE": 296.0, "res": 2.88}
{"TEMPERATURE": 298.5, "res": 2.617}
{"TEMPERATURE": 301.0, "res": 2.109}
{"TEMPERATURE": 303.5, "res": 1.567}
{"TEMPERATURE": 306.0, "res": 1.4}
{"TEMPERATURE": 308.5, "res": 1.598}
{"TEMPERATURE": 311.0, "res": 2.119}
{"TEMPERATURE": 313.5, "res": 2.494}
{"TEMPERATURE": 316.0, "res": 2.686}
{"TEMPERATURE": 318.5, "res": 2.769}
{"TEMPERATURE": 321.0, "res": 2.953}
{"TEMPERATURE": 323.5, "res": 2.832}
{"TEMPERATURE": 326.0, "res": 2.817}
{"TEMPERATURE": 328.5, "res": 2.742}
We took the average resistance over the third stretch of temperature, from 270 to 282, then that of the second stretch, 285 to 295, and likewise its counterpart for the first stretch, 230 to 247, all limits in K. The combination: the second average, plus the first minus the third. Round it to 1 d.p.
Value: 3.3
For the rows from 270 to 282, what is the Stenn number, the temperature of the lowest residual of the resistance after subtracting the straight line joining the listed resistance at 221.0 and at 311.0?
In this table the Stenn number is 281.0 K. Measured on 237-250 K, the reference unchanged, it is 238.5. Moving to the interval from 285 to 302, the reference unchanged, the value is 301.0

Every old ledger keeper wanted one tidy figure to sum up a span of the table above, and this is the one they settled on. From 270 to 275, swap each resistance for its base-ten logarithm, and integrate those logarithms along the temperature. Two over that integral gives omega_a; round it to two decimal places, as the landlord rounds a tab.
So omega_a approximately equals 0.79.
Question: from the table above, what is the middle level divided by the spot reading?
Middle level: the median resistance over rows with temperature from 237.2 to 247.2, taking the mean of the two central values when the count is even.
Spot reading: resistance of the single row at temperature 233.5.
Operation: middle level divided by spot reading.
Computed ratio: 1.11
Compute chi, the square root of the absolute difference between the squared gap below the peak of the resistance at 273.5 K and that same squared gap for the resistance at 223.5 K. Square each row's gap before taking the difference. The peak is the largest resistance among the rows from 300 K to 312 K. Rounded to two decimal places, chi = 1.03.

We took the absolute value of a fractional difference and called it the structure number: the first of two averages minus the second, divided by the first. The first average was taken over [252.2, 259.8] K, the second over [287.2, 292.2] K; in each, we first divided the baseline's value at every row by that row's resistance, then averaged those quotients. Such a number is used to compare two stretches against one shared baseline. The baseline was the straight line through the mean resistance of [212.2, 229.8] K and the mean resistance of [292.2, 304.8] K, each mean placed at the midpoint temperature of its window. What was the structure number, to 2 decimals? 0.19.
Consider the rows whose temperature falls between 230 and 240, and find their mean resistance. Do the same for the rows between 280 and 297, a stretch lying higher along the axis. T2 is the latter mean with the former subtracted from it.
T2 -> 0.0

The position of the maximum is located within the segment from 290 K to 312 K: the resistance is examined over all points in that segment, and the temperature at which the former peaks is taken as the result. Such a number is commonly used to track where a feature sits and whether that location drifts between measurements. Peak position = 291.0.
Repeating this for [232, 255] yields 246.0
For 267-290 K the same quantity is 268.5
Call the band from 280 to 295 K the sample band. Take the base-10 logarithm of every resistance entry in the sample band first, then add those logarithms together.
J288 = 3.0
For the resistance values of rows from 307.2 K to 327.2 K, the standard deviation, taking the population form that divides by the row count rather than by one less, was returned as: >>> 0.43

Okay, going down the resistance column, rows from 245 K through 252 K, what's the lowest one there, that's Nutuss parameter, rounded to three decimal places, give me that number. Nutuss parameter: 3.228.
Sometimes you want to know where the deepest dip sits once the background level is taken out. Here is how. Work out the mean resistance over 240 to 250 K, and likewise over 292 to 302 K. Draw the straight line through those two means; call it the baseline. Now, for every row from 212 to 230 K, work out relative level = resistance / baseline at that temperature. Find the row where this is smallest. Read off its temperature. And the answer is 216.0 K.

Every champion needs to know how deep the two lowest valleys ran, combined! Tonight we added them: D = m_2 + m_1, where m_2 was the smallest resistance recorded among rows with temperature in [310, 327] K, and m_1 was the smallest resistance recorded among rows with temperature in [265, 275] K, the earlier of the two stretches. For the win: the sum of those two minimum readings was 5.3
